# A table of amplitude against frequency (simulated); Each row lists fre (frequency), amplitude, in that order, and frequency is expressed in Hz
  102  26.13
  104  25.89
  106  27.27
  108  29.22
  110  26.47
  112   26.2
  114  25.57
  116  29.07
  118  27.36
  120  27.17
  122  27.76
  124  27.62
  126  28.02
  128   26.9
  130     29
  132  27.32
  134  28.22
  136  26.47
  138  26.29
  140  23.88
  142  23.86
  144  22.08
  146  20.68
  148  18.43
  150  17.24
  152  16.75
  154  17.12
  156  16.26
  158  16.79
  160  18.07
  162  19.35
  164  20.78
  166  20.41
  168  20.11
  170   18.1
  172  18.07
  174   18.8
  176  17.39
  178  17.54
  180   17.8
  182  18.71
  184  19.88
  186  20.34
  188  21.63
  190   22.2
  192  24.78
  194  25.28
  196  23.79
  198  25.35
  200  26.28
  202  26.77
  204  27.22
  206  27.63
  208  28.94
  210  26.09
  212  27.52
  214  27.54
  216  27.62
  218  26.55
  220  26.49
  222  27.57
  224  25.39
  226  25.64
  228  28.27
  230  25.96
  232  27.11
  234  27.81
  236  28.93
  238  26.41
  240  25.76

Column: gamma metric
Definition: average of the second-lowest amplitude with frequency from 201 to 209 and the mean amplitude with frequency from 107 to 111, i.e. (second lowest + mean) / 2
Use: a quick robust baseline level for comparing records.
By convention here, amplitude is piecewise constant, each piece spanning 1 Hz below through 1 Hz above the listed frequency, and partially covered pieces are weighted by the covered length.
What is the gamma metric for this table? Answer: 28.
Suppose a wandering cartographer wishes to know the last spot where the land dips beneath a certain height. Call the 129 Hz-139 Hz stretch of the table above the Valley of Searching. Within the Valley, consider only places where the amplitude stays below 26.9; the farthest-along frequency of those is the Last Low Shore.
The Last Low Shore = 138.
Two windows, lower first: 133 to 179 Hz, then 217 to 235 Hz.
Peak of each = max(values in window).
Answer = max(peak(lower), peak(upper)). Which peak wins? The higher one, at 28.3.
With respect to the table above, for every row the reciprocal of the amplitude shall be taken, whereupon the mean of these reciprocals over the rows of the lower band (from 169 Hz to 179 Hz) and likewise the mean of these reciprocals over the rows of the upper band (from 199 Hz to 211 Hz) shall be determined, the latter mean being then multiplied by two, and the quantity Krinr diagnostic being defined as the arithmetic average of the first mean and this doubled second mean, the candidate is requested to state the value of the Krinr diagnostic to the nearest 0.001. 0.065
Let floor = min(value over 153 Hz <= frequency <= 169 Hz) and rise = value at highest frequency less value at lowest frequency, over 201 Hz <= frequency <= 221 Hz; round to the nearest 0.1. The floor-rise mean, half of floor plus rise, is 8.0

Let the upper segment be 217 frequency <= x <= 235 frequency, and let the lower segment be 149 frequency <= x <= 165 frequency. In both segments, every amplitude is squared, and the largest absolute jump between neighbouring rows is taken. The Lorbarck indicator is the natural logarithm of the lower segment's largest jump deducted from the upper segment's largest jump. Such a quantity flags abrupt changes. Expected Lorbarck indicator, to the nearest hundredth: 4.44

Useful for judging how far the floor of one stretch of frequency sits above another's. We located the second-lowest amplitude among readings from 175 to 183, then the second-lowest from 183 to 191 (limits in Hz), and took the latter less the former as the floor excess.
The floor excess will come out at 2.8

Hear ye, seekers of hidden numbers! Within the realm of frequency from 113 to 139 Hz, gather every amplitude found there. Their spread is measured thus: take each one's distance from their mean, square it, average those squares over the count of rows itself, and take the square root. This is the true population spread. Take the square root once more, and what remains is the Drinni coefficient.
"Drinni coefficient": 1.0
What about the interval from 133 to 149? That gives 1.7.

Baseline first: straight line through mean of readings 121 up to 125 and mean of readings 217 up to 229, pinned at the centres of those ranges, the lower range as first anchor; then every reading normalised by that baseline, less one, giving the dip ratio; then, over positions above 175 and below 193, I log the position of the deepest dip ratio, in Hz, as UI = 176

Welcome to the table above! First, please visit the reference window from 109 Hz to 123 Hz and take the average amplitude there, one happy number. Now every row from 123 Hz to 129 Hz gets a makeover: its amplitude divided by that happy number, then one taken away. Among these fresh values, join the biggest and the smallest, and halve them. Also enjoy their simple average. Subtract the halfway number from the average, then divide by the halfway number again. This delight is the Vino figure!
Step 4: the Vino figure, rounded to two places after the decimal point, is 0.14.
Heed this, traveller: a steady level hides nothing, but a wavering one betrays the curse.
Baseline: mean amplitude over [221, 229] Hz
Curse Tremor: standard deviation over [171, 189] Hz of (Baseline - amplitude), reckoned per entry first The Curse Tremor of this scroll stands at 1.4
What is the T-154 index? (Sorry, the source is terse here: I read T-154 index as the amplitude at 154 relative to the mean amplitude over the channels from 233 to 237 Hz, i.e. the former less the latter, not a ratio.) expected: -11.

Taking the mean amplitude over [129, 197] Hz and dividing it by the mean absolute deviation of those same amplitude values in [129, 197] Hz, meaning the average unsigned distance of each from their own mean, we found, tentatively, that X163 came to 7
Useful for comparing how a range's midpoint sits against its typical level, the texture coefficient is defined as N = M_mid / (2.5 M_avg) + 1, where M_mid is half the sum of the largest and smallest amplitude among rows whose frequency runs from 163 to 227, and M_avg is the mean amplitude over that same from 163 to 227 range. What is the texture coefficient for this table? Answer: 1.40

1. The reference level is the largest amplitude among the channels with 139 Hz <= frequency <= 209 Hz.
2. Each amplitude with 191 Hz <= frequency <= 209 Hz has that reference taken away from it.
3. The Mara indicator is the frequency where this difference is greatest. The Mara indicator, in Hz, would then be 208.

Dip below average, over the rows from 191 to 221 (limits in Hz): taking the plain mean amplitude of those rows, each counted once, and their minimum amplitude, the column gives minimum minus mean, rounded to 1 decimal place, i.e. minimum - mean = -2.7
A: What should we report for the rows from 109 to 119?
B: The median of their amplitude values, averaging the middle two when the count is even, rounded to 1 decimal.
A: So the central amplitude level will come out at 26.5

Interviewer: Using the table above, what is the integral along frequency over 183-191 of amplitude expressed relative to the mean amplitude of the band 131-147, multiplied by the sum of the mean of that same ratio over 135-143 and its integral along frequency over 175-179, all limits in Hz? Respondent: 26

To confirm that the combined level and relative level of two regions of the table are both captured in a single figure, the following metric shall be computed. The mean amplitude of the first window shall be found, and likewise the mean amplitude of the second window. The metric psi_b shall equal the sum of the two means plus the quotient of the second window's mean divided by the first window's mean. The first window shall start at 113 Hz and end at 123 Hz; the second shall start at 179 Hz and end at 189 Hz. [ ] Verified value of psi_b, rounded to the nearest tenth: 47.8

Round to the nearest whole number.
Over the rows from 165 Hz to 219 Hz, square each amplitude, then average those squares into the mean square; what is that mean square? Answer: 546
